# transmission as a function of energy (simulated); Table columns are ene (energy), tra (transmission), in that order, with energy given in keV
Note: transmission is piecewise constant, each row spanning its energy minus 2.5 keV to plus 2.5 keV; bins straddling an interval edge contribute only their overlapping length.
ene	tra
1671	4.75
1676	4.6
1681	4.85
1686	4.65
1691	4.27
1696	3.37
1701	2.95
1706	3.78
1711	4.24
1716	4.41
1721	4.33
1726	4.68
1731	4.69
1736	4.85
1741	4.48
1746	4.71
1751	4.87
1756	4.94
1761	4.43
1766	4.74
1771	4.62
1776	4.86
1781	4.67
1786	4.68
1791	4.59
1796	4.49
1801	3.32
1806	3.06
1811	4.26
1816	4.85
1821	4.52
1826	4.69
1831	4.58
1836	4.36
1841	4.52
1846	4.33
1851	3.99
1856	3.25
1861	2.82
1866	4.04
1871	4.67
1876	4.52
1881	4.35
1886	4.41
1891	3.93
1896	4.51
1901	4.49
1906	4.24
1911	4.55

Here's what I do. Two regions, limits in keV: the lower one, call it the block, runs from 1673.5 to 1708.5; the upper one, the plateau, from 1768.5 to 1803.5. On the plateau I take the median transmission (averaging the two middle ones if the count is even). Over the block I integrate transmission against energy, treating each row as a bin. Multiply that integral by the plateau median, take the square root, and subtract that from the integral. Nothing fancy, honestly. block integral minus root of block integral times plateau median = 117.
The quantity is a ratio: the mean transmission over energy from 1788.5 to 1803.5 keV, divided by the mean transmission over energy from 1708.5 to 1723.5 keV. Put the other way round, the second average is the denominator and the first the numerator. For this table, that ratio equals 0.96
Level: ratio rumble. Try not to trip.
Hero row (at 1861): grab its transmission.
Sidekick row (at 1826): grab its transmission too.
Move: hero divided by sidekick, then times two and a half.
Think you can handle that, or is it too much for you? 1.50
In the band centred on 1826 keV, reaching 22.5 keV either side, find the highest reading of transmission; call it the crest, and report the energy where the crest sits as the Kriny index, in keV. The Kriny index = 1816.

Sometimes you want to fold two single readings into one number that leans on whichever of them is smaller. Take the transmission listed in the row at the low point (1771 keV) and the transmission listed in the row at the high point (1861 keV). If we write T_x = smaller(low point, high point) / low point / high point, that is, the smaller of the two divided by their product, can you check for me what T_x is 0.216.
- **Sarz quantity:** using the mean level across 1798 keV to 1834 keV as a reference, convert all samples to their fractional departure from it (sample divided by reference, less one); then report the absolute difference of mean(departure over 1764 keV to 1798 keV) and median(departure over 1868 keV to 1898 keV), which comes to 0.049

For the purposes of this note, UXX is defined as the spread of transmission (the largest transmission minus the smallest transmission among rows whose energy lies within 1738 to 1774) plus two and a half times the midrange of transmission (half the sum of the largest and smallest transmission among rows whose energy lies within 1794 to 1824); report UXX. 10.4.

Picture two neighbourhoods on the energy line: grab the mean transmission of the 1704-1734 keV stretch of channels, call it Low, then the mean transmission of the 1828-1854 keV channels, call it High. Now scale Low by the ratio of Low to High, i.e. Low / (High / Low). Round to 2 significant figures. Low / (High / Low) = 4.4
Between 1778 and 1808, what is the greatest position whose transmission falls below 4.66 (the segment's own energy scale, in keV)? 1806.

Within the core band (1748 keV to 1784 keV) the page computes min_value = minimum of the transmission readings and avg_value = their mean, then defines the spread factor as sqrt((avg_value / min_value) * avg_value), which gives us 2.25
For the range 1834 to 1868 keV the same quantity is 2.32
